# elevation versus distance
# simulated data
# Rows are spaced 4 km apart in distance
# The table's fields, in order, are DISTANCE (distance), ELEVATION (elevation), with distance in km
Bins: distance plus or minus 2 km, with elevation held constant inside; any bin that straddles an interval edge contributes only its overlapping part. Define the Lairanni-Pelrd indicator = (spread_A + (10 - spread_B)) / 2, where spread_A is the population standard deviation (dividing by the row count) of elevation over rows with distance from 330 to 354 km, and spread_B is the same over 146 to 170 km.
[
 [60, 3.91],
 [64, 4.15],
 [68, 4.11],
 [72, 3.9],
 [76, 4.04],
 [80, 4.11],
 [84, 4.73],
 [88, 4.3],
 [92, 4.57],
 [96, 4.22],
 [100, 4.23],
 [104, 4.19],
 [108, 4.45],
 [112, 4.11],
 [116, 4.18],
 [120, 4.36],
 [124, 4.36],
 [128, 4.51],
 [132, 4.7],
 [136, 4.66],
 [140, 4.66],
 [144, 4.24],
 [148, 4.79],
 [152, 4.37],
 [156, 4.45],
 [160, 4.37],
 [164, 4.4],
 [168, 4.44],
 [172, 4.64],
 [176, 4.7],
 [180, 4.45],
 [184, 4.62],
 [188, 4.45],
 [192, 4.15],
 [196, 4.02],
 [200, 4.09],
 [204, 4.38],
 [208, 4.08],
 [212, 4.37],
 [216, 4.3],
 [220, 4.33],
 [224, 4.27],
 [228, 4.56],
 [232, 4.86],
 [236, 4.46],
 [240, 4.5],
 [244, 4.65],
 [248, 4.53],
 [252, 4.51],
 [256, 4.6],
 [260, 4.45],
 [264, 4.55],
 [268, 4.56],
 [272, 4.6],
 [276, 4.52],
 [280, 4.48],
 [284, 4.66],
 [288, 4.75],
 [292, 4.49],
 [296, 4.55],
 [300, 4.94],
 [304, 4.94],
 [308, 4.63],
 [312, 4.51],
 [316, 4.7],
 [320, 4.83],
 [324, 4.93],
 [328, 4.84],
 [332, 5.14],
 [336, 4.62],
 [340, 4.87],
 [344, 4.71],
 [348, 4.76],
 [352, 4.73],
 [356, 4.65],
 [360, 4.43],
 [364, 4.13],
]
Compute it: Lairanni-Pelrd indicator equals 5.01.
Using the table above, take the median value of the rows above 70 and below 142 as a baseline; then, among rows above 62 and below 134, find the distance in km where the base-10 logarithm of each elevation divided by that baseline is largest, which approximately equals 84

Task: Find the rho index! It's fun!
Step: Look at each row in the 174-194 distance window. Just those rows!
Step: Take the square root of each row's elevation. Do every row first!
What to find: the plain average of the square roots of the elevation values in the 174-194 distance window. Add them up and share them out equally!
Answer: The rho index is 2.11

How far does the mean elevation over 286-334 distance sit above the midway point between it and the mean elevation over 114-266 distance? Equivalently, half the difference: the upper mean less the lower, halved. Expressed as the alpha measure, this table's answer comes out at 0.16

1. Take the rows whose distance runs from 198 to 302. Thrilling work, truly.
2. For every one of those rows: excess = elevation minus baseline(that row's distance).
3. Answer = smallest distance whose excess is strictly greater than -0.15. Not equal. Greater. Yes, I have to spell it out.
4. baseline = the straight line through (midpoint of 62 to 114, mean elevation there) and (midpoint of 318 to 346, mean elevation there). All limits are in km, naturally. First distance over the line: 204 km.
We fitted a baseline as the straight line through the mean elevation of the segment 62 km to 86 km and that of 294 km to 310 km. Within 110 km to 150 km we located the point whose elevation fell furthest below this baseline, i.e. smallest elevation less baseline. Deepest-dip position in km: 112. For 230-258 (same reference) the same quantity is 236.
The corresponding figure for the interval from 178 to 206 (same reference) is 196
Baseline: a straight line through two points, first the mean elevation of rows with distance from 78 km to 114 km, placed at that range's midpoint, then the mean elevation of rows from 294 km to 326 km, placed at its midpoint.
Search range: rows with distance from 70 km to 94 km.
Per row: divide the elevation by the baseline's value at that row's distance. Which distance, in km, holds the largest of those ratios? 84 km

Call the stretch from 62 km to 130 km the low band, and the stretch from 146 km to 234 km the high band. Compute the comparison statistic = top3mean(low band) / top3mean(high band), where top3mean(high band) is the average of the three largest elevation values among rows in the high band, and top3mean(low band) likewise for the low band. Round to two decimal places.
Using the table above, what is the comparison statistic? 0.96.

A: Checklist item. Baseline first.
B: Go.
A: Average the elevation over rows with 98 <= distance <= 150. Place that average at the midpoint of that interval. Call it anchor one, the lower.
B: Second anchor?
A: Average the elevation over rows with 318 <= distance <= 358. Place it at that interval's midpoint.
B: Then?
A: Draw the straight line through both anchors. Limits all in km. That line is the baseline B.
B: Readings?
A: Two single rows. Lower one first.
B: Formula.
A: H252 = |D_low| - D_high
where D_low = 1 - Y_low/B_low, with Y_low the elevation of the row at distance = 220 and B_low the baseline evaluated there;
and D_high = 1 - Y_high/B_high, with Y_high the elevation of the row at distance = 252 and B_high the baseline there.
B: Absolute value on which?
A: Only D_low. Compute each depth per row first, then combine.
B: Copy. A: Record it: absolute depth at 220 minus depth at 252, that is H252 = 0.03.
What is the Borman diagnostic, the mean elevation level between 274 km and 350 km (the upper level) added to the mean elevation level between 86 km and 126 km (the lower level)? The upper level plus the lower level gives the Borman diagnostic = 9.03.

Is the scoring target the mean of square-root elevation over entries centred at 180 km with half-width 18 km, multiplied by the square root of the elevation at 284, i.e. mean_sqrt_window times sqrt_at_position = 4.54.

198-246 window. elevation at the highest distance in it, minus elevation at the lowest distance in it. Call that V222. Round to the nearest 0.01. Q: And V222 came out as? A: 0.56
